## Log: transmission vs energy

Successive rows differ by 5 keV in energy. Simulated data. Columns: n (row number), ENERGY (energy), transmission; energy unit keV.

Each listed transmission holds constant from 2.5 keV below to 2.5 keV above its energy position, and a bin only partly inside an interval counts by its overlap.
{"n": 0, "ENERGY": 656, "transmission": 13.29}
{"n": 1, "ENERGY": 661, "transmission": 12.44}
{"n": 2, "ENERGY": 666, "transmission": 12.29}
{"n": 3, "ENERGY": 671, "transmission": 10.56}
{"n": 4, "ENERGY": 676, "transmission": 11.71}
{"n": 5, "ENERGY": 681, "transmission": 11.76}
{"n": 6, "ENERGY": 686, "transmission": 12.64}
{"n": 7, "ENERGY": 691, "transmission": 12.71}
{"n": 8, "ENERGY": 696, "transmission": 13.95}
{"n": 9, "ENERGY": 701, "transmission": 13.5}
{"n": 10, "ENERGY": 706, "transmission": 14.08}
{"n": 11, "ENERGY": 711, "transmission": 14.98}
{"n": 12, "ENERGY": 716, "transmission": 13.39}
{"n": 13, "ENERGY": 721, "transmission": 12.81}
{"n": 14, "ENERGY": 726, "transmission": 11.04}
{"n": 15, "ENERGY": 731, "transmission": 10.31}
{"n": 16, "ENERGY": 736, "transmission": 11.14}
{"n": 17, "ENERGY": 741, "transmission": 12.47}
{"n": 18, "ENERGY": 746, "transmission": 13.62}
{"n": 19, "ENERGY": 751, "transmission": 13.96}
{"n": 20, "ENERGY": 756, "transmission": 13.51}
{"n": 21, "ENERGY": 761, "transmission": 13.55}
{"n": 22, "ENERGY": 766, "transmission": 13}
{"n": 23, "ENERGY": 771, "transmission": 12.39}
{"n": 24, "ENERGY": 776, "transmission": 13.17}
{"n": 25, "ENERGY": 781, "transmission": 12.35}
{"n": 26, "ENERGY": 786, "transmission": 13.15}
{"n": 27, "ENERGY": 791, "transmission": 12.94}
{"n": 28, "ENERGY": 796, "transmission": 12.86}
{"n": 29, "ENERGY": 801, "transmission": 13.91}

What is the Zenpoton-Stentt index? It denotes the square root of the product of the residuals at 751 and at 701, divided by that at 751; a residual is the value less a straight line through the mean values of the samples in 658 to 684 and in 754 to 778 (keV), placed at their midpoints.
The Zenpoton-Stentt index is 1.1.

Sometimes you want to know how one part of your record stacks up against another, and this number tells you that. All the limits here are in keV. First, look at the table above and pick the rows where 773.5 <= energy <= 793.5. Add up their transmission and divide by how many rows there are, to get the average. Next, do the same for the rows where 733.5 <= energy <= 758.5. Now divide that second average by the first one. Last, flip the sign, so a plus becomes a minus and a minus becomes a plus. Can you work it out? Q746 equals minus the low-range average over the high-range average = -1.00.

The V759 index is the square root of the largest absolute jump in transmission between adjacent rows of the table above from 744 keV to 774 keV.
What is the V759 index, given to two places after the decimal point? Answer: 0.78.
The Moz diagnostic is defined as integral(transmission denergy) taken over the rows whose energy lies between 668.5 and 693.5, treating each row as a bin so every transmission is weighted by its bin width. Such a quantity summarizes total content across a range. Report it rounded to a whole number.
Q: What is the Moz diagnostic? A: 297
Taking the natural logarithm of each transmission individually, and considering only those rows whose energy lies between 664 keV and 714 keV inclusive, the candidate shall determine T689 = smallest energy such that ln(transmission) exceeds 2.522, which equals 686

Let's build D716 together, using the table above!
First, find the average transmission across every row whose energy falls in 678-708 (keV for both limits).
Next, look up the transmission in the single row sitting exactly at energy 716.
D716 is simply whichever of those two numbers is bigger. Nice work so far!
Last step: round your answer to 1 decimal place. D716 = 13.4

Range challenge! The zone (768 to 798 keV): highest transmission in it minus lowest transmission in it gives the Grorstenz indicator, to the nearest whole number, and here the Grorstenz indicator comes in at 1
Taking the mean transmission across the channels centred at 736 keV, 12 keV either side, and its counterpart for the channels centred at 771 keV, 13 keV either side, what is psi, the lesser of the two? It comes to 11.7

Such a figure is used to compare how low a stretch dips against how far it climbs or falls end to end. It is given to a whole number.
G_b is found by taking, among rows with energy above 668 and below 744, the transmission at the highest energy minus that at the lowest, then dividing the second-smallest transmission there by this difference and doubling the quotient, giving 11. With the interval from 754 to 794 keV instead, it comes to -43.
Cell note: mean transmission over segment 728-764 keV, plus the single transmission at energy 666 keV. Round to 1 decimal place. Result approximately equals 24.9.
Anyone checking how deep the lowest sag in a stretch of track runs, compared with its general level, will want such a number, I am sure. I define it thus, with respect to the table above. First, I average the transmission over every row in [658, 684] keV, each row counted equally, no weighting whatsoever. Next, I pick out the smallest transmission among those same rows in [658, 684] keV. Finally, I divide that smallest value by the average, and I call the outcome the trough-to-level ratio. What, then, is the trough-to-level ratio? 0.90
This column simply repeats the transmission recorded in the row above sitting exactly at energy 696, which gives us 13.95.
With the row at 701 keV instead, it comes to 13.5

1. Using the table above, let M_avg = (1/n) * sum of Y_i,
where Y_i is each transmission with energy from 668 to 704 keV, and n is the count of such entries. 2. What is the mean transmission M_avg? 12.4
